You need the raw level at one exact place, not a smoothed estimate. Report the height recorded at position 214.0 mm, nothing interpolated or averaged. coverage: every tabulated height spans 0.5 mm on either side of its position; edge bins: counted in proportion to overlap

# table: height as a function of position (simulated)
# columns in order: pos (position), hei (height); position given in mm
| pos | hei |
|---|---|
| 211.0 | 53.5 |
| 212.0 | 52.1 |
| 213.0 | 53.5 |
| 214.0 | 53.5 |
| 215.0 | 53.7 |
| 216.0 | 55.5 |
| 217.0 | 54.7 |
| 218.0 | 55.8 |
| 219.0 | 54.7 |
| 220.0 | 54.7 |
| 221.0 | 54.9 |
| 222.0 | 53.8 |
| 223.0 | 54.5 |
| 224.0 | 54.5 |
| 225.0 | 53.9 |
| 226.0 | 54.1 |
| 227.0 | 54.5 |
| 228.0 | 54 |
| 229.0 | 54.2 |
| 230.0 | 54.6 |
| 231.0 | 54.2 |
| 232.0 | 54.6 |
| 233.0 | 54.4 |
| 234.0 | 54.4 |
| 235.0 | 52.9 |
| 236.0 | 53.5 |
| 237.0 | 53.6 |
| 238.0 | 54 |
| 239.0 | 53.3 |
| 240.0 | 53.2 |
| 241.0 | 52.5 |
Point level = 53.5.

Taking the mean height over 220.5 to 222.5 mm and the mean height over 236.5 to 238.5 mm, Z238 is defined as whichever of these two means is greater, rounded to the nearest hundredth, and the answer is 54.35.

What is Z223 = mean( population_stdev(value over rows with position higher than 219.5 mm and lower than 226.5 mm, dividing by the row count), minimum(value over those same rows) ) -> 27.1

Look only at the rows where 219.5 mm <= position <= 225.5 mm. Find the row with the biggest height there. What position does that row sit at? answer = 221.0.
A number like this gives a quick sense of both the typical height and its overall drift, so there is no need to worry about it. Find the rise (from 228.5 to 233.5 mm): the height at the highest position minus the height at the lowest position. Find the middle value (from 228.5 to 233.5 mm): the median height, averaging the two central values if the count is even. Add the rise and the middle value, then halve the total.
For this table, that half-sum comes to 27.3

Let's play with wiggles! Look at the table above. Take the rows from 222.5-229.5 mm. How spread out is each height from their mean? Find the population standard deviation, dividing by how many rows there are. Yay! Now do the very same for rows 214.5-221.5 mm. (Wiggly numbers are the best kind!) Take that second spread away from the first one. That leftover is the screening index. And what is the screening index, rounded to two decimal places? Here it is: -0.38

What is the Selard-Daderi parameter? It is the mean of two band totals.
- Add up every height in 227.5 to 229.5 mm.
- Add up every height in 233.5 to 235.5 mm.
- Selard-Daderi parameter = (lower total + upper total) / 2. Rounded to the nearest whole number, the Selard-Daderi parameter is 108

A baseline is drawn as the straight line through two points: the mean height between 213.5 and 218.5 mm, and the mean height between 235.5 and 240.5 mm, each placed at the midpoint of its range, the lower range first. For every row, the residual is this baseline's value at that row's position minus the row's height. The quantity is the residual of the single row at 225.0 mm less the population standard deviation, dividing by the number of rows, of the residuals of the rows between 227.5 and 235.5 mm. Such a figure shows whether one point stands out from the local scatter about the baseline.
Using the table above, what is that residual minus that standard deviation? -0.20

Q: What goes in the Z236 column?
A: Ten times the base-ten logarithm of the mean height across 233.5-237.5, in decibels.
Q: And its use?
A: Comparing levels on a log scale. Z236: 17.29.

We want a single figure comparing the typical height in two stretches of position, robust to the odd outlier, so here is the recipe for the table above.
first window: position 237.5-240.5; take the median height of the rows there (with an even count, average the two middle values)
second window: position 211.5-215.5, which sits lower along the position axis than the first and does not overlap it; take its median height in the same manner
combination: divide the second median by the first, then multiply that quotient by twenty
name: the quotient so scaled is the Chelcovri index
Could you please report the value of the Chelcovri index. 20.1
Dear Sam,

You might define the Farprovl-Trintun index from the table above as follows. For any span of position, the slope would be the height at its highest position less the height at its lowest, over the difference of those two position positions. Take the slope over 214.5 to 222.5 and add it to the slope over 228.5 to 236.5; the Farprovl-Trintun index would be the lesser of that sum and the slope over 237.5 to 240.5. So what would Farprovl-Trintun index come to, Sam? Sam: -0.4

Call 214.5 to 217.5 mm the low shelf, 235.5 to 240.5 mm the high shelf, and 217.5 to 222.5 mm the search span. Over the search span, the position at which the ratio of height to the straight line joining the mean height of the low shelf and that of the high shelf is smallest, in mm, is 222.0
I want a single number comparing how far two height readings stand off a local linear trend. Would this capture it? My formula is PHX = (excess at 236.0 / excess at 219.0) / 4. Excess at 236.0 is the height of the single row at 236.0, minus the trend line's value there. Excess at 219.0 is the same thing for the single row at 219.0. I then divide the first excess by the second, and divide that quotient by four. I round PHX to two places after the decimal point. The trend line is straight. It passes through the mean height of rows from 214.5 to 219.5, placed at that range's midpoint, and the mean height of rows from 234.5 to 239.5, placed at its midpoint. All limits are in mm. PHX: 0.20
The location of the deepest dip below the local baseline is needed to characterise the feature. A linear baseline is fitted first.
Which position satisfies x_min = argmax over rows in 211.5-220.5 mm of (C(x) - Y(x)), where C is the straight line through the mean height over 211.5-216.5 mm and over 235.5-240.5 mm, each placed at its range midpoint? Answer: 212.0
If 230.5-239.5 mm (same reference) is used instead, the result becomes 235.0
